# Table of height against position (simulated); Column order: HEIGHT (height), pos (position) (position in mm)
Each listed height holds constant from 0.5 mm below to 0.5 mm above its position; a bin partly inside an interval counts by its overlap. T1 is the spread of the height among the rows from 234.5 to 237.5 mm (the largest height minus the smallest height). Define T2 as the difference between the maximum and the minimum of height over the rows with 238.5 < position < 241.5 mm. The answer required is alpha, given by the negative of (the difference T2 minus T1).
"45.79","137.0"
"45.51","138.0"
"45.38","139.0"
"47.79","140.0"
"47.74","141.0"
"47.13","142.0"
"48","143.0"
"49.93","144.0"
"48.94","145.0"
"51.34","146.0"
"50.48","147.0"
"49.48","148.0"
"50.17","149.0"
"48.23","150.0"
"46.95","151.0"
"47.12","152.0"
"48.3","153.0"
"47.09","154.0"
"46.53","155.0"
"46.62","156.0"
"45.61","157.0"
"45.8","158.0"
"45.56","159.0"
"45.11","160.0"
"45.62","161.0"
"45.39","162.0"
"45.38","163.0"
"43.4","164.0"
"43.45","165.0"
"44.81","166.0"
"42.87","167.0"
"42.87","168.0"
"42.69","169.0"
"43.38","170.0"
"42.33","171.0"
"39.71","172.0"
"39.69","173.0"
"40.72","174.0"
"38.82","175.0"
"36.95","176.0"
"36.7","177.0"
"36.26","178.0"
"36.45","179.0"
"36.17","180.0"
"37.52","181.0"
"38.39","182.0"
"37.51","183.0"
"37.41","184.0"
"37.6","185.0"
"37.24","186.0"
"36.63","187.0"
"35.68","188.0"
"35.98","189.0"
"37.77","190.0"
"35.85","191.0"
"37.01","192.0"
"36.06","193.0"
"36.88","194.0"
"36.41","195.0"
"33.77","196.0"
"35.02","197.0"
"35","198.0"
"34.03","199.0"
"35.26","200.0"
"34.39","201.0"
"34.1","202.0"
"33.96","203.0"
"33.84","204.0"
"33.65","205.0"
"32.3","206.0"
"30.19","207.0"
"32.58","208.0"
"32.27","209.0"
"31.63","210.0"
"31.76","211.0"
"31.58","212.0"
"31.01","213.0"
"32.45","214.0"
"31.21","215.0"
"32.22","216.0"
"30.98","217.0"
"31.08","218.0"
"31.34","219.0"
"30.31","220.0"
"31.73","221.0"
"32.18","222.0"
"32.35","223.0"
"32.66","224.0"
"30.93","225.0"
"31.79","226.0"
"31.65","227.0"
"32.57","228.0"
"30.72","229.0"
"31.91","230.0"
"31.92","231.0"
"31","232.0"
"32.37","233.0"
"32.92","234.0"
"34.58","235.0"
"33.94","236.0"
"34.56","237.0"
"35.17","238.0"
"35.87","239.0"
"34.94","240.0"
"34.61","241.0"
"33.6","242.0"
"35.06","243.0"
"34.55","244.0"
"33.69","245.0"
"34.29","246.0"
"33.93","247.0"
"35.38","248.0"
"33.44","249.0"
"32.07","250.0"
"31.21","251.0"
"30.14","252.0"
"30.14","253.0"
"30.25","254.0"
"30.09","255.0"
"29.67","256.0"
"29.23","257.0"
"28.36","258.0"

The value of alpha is -0.6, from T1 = 0.6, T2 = 1.3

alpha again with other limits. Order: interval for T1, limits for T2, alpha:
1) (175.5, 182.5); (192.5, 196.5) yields -0.9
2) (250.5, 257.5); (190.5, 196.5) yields -1.3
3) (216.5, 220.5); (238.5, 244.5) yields -1.2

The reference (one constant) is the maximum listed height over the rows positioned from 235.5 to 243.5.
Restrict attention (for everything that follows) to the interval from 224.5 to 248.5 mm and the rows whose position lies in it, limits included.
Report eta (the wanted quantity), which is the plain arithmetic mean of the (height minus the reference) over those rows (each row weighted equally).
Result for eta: -2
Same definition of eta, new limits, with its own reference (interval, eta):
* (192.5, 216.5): -2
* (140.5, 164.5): 11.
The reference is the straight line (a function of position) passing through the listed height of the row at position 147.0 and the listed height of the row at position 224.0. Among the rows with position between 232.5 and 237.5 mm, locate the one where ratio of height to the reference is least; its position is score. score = 233.0 mm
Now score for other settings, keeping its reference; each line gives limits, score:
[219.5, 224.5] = 220.0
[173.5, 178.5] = 178.0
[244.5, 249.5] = 245.0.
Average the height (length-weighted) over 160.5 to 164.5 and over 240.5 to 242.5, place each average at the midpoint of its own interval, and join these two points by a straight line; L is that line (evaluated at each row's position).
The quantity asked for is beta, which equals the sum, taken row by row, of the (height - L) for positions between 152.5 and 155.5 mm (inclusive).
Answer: 4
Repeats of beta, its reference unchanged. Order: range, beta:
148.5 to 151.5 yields 5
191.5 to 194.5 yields -12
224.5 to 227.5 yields -14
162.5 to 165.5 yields -2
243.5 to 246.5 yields 2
